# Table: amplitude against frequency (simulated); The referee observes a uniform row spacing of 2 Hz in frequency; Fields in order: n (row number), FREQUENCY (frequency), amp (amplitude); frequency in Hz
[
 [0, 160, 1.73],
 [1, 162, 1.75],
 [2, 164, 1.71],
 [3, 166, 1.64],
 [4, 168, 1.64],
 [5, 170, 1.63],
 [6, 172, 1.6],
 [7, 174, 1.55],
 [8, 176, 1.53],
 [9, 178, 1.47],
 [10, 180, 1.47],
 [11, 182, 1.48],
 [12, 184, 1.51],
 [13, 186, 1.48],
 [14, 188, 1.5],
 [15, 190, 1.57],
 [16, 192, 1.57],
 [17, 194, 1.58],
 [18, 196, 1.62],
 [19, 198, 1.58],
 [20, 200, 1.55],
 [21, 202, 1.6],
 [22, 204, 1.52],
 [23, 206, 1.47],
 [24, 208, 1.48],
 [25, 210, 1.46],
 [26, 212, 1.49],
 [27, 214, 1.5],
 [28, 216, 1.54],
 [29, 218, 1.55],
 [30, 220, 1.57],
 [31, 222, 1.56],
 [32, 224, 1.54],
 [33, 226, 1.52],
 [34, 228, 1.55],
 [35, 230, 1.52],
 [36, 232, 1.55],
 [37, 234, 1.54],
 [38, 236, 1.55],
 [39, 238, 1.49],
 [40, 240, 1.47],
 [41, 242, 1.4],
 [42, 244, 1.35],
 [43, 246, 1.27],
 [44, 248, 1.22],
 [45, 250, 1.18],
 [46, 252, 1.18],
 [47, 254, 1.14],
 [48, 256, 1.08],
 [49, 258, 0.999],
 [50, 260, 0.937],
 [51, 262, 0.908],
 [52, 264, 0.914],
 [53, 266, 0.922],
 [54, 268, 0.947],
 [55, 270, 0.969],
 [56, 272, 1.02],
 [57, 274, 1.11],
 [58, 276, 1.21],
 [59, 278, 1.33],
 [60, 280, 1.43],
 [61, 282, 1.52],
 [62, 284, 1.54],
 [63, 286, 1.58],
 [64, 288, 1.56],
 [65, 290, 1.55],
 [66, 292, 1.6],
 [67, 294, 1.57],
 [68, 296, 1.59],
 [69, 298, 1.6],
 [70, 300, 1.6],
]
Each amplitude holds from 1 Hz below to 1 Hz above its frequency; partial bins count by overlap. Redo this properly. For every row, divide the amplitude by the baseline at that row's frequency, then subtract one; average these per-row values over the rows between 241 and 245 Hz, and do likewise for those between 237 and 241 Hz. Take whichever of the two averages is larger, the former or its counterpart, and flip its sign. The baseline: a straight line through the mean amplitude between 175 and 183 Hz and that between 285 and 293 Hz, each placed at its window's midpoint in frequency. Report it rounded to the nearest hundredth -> 0.04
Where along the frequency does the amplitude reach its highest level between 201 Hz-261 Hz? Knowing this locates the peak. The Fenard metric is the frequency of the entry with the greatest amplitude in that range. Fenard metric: 202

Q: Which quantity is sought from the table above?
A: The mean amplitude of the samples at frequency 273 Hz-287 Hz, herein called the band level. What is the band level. 1.39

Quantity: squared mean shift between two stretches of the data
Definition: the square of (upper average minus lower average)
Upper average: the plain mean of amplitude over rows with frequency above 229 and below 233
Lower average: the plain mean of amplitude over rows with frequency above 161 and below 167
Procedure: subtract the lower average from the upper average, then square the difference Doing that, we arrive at 0.027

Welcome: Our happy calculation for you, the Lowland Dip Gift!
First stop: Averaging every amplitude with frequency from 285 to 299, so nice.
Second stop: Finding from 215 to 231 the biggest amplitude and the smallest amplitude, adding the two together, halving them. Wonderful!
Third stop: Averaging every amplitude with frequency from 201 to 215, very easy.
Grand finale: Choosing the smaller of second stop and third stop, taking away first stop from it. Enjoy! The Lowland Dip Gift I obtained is -0.1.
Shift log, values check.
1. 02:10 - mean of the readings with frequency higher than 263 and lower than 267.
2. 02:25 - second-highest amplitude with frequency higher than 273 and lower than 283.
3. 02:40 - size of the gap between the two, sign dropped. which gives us 0.51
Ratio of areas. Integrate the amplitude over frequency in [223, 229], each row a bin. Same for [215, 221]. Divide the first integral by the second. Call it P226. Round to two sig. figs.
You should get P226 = 0.99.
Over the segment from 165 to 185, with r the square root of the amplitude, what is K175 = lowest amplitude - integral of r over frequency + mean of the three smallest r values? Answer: -22.2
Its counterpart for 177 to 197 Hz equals -22.0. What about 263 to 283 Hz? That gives -19.4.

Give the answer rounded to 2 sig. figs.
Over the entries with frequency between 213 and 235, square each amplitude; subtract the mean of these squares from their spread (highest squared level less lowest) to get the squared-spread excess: -2.2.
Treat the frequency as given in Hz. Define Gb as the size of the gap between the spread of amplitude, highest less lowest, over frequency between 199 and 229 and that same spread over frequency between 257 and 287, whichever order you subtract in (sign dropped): 0.53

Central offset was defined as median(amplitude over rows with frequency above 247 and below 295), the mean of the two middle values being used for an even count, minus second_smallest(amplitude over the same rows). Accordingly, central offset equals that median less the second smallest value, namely 0.27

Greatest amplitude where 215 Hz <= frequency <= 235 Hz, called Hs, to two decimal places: 1.57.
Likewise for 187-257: 1.62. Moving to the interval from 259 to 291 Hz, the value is 1.58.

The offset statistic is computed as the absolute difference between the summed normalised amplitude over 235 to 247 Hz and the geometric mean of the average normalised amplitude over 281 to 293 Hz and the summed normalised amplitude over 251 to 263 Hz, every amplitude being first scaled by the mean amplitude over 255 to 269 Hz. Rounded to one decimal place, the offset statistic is 5.6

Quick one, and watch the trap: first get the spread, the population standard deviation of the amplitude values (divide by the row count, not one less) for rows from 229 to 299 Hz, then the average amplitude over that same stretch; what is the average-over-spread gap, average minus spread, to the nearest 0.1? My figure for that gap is 1.1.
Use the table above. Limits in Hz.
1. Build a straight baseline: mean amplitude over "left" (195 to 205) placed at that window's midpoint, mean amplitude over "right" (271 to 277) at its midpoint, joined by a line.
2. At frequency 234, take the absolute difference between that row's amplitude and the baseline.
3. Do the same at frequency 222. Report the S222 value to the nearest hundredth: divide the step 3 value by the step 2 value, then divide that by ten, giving 0.07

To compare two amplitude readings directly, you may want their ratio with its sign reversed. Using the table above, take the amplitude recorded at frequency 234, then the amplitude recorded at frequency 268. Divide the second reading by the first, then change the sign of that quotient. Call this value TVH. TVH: -0.61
